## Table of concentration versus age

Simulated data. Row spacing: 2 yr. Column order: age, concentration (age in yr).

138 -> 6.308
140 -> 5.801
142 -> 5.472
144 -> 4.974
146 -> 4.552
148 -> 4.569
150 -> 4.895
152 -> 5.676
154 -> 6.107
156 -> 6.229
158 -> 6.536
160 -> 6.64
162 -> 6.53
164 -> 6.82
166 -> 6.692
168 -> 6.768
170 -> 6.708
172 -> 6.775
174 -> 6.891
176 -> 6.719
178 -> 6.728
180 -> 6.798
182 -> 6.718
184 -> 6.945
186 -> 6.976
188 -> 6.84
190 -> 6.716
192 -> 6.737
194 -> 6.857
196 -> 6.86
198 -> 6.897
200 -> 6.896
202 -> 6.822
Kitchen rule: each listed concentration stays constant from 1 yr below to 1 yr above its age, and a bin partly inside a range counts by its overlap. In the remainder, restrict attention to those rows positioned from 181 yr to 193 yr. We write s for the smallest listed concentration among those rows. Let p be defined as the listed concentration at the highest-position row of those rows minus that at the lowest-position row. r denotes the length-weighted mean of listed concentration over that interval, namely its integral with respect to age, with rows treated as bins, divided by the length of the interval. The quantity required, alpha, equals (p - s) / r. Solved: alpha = -0.982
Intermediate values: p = 0.02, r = 6.82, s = 6.716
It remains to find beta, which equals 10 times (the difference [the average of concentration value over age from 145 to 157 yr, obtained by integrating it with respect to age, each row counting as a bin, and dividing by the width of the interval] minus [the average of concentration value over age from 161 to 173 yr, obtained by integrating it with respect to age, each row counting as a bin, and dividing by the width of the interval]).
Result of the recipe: -14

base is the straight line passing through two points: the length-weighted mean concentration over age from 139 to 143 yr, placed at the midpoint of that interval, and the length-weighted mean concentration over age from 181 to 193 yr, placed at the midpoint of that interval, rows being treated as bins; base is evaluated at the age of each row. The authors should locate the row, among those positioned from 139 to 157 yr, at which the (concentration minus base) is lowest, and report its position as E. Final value 148 yr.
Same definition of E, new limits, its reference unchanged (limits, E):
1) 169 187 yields 182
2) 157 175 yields 170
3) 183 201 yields 200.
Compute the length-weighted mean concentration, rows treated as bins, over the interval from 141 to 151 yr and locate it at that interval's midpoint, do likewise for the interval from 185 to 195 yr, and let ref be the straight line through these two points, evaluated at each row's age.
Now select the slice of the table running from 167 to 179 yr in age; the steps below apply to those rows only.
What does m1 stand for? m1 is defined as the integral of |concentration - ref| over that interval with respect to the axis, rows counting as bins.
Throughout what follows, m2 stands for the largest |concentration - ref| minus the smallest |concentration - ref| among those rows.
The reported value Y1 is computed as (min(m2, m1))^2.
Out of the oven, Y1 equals 0.230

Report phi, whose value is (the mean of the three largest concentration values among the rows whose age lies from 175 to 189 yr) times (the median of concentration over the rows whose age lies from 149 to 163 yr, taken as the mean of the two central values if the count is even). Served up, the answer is 43.1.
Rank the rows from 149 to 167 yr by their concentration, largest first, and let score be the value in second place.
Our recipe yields 6.692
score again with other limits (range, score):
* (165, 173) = 6.768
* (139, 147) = 5.472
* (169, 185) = 6.891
